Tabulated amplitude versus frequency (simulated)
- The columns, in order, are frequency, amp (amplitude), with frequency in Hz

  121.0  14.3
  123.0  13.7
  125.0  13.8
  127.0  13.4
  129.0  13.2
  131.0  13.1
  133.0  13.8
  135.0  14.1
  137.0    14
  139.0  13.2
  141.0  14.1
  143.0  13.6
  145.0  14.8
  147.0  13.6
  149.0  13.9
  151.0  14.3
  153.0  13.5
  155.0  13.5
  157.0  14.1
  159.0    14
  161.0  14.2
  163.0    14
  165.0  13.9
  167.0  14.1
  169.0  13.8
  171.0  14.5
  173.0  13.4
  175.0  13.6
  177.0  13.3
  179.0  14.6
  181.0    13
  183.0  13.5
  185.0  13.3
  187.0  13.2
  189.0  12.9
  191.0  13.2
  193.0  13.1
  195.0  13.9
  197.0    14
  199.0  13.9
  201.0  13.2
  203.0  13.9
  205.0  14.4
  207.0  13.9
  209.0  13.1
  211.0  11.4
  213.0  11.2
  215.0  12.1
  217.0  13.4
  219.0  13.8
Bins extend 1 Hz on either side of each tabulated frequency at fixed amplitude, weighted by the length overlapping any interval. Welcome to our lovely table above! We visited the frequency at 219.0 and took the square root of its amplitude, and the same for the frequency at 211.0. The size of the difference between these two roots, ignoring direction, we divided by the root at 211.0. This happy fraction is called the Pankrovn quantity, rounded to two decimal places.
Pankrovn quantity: 0.10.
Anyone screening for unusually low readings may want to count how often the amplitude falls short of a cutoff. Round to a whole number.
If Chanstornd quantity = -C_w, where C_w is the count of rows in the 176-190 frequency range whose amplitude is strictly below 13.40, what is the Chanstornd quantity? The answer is -5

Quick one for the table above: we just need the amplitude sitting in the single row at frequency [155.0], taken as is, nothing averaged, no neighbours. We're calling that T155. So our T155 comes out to 13.5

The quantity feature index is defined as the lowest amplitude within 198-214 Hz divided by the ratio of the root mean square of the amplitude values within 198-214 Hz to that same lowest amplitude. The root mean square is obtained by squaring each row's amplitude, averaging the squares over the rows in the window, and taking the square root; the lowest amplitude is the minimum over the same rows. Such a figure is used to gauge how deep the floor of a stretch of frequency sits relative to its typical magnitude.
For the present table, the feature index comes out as 9.5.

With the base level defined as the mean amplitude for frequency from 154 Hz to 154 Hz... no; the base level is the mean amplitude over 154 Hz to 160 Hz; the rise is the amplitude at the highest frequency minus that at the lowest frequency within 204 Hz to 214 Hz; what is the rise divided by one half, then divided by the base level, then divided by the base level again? -0.033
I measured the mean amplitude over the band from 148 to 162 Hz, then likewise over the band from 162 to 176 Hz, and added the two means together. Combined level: 27.8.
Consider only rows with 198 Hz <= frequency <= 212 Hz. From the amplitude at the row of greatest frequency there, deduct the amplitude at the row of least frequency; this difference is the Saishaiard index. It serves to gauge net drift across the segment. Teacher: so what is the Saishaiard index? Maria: -2.5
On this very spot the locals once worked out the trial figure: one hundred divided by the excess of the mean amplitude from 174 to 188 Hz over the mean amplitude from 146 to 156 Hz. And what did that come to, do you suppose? -385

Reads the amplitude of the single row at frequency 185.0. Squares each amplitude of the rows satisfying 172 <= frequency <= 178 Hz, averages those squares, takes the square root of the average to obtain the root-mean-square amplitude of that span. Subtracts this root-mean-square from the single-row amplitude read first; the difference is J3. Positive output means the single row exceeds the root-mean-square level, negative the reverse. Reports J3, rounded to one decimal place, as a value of -0.1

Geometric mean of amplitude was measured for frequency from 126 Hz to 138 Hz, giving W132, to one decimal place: 13.6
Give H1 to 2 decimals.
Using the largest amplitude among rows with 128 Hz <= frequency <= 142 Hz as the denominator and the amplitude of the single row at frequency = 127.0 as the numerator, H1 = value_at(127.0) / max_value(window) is 0.95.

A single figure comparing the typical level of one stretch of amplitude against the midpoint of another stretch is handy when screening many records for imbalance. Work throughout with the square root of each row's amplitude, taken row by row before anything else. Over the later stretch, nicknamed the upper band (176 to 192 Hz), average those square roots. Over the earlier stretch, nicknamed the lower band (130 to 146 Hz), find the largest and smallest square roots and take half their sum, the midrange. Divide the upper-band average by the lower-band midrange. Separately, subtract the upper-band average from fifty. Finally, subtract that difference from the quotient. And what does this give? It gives -45.4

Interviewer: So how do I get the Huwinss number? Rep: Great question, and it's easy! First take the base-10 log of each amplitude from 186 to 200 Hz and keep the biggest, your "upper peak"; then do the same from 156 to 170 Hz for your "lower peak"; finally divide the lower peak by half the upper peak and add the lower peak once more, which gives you 3.16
